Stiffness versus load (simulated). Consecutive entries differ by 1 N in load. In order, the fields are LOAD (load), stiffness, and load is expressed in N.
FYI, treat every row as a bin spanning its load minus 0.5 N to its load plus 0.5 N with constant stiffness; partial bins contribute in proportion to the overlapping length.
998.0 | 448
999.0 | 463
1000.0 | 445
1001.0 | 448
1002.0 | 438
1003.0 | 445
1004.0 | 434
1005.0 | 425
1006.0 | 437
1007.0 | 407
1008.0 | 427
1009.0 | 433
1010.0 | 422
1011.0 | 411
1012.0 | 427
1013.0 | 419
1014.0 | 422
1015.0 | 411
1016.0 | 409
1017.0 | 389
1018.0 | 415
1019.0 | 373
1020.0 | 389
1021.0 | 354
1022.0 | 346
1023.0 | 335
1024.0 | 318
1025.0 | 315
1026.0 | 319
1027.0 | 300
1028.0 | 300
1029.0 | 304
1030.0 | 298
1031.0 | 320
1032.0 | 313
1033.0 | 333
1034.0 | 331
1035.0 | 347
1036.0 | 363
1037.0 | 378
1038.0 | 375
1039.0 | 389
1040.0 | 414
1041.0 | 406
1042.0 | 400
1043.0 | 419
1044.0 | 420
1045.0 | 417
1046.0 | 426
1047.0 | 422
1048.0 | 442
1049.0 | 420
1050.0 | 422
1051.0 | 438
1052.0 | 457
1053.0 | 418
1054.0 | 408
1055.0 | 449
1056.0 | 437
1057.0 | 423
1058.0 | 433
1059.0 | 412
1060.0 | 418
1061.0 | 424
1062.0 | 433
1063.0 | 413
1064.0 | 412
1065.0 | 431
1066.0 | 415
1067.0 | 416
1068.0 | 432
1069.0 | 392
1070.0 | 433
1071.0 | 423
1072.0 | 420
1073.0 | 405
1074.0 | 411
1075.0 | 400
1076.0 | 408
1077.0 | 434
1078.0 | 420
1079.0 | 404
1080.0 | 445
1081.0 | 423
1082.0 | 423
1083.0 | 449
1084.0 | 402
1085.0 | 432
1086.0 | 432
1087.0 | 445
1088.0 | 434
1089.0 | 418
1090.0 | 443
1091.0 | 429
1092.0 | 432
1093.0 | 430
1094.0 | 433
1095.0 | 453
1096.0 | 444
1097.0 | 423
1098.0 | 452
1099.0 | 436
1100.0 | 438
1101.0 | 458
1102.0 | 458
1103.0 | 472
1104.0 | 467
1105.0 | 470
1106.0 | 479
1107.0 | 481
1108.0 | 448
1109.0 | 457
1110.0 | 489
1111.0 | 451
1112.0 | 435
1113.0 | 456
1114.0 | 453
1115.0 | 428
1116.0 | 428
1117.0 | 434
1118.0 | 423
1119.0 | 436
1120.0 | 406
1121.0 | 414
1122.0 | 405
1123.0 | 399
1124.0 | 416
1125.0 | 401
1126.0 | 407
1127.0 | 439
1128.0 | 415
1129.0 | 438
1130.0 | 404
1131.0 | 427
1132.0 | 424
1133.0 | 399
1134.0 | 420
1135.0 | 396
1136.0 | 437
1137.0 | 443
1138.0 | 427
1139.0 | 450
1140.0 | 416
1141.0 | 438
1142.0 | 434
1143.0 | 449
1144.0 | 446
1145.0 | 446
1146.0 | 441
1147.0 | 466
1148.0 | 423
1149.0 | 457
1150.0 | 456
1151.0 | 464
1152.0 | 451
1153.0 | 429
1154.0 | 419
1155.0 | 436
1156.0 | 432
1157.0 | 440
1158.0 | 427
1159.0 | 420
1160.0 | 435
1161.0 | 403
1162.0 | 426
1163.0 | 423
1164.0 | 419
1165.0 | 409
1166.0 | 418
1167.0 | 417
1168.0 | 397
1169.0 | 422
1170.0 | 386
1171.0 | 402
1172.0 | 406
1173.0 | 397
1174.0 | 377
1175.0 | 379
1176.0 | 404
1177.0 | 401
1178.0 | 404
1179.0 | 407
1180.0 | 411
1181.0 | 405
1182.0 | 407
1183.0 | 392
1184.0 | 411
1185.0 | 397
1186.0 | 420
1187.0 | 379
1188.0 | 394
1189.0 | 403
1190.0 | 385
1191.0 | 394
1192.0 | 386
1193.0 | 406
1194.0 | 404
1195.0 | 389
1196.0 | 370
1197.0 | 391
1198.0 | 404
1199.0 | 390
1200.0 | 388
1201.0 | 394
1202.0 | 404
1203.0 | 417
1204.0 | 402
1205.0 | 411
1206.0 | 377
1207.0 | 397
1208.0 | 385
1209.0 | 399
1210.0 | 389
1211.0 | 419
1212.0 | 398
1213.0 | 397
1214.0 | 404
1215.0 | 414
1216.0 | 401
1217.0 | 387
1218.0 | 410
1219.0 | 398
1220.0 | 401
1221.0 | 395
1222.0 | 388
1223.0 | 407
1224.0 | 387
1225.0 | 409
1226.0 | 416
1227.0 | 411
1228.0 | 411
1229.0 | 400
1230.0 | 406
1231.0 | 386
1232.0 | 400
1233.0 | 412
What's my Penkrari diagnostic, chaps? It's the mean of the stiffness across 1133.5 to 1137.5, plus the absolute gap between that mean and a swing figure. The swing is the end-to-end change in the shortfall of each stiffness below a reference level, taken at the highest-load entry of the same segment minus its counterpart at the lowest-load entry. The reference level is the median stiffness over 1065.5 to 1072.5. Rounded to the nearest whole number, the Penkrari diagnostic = 871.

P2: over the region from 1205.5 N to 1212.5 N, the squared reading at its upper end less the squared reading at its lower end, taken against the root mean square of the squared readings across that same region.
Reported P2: 0.10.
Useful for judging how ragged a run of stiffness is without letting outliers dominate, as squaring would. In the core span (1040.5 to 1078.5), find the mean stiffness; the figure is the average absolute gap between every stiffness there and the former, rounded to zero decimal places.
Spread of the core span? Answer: 10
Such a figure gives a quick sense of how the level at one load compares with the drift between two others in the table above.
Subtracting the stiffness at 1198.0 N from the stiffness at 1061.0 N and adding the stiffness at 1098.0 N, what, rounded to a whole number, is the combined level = 472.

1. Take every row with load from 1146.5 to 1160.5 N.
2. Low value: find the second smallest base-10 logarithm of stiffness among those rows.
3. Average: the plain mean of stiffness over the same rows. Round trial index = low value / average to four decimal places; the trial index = 0.0060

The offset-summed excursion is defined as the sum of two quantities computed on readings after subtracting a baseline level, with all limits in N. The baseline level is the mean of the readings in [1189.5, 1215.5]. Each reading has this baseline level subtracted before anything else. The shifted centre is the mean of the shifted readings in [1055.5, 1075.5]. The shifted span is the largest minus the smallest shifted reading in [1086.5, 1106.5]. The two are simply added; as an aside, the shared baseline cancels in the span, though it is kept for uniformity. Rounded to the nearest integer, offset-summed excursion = 83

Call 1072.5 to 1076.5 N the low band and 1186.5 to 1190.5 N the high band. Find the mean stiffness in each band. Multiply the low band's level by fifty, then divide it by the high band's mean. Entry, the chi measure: 52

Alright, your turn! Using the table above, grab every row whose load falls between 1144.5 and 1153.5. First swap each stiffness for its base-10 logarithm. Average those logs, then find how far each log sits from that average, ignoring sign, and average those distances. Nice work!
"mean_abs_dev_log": 0.0116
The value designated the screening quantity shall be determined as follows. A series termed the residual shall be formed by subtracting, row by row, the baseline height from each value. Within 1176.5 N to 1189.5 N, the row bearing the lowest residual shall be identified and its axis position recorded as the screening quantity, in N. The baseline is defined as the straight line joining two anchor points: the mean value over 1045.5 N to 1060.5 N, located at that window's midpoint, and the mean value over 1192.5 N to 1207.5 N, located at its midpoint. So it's 1187.0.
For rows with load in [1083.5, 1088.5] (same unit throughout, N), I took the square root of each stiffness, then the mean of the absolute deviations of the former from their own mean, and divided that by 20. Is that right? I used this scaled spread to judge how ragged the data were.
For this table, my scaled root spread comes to 0.013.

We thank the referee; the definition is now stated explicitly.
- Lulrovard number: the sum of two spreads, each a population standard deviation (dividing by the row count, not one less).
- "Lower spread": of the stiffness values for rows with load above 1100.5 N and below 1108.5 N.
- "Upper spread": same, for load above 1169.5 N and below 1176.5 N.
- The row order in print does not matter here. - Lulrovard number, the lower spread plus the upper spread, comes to 22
